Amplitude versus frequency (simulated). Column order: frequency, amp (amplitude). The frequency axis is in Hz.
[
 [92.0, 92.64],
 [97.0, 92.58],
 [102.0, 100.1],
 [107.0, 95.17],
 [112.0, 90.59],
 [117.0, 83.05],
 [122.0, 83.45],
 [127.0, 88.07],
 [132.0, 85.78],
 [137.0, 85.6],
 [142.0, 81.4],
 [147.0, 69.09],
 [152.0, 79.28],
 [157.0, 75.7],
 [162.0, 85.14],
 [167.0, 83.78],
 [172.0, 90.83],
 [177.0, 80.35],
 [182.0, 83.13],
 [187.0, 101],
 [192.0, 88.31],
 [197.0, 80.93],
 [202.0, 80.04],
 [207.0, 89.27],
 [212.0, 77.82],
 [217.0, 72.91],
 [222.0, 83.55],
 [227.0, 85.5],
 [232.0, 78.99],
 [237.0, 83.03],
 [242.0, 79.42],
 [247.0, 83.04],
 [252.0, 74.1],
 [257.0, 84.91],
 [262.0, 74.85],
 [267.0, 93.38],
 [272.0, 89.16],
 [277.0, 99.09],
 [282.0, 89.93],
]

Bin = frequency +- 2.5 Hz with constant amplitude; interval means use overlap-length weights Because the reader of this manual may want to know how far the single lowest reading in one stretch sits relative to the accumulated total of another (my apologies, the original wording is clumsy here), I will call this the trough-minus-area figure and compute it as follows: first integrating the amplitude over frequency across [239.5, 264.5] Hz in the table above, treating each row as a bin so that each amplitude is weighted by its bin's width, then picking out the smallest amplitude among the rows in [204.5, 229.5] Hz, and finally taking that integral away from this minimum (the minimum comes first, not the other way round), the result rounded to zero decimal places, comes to -1909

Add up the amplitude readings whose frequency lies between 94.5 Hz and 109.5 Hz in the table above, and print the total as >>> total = 288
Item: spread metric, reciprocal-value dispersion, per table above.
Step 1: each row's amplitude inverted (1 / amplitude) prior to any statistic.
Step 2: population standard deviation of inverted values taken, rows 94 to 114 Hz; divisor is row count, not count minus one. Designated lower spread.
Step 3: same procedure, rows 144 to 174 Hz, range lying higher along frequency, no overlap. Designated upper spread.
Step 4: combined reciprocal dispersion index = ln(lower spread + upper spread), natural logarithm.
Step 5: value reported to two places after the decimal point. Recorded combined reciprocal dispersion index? -6.49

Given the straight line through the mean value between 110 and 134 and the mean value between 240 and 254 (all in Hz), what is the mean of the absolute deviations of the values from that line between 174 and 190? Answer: 7.2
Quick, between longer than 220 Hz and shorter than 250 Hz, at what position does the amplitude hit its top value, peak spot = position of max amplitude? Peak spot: 227.0 Hz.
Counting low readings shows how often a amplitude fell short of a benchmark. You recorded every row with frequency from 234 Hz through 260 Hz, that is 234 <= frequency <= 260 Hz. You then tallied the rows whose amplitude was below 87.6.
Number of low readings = 5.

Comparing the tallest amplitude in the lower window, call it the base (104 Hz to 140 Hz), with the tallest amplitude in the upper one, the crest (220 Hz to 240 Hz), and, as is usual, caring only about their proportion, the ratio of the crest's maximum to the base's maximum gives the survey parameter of 0.90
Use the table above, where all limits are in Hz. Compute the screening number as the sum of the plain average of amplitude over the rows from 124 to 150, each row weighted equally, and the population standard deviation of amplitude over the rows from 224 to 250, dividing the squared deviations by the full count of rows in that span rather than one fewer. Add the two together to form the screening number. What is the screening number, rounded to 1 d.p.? 84.4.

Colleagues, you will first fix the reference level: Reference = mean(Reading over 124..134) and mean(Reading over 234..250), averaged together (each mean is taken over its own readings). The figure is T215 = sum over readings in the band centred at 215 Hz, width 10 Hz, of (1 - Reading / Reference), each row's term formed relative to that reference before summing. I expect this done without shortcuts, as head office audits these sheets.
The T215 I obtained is 0.21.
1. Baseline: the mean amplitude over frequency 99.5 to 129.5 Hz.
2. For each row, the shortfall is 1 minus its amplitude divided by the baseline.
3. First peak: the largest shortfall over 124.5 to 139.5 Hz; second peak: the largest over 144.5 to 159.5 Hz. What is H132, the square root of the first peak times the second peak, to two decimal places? 0.11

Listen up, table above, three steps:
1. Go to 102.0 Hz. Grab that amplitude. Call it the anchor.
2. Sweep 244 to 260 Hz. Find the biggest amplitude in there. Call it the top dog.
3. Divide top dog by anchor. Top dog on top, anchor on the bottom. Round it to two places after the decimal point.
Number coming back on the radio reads 0.85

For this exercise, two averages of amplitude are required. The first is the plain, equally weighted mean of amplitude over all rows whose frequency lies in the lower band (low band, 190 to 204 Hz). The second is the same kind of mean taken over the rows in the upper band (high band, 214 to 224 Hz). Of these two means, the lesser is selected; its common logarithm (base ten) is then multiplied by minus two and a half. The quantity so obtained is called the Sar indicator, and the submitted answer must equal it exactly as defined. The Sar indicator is -4.73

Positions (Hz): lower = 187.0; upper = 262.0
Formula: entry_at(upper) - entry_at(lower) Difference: -26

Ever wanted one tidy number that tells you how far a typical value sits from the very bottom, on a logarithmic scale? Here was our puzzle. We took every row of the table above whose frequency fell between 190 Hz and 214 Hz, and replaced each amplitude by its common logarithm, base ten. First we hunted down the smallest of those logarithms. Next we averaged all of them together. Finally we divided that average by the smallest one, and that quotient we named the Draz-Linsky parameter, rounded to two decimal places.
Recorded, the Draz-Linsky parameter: 1.02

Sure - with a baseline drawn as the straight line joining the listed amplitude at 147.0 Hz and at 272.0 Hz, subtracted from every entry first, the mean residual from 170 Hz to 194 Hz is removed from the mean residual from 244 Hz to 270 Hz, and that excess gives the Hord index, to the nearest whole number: -19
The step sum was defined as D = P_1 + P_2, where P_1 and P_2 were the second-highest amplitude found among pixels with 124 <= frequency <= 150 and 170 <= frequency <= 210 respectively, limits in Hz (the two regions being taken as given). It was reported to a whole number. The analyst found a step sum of 177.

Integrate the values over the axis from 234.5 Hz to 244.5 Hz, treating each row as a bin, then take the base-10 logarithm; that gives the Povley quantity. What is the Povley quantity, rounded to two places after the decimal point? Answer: 2.91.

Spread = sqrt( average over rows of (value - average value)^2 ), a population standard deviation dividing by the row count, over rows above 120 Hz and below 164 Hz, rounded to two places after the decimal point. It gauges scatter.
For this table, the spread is 5.66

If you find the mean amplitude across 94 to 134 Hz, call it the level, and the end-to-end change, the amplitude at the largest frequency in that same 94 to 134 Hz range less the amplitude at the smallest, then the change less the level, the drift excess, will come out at -97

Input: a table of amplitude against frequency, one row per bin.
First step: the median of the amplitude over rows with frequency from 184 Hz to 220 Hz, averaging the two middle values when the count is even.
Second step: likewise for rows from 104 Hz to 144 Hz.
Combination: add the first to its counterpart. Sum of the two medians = 167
